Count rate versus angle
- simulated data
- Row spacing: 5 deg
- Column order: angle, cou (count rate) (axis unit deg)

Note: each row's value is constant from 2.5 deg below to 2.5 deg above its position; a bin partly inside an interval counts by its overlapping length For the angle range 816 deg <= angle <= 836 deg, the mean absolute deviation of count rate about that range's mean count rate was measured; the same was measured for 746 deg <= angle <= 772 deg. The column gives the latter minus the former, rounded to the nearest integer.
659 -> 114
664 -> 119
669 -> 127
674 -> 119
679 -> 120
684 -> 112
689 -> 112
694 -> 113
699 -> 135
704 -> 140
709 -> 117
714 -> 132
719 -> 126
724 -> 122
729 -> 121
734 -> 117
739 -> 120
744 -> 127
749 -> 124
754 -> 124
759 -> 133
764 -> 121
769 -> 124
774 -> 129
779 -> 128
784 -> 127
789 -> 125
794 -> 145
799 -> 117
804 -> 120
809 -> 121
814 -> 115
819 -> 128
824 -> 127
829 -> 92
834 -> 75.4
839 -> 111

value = -19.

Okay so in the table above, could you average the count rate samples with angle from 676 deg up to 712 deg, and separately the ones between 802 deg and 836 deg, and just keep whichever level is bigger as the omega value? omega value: 121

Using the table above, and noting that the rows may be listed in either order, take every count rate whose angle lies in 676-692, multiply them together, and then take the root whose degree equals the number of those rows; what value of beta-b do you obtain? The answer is 114.6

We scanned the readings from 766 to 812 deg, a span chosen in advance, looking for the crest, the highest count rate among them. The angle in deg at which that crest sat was 794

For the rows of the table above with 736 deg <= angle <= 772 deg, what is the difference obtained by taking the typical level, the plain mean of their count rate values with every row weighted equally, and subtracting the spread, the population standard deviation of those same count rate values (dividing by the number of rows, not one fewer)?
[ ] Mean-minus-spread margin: 121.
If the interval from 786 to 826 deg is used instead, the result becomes 116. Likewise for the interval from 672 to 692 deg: 112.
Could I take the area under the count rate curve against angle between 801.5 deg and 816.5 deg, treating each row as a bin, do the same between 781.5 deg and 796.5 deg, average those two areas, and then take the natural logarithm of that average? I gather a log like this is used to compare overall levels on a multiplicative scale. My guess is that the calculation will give 7.54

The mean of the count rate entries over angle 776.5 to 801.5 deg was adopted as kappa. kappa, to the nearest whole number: 128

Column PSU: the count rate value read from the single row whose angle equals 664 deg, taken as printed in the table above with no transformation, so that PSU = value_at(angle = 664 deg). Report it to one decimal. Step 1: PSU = 119.0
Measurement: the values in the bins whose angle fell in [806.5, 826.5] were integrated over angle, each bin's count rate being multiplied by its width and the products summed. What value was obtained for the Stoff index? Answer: 2455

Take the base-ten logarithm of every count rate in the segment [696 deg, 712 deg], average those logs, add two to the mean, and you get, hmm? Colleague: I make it 4.11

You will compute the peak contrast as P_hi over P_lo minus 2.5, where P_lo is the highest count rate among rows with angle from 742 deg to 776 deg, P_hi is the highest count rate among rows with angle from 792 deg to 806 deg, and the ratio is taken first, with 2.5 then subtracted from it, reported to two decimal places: -1.41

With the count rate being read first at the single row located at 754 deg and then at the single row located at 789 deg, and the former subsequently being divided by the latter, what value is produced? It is 0.99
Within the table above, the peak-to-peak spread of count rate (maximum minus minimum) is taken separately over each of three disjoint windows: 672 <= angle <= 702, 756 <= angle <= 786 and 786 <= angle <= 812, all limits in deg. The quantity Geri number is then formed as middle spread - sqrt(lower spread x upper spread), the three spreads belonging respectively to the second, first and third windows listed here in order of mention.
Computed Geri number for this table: -13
